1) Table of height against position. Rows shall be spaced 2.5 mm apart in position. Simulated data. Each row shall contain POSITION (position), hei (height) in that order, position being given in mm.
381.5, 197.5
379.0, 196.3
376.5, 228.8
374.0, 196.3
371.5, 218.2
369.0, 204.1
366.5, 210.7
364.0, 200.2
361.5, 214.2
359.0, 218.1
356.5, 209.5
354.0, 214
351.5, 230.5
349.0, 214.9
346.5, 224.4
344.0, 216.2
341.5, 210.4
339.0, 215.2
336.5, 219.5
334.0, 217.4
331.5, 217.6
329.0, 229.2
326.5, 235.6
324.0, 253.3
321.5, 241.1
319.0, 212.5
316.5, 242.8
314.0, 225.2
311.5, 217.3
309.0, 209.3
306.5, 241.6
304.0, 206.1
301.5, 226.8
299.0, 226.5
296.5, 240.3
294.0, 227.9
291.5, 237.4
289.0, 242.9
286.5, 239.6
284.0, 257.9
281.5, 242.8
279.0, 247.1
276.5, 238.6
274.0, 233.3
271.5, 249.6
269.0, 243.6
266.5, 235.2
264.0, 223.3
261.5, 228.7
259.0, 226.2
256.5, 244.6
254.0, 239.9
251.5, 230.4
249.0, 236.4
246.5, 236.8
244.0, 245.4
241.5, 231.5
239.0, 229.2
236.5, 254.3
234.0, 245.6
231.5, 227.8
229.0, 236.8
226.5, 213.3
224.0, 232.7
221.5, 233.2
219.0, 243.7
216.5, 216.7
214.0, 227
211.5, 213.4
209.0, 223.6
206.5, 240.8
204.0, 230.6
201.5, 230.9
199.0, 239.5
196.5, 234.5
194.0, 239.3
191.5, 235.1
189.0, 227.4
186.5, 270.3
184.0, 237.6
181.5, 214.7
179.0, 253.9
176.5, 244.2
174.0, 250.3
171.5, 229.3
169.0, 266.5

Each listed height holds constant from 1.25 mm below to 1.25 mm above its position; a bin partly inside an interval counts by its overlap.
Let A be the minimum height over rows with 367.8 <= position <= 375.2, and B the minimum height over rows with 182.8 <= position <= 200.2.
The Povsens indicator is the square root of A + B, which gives 20.58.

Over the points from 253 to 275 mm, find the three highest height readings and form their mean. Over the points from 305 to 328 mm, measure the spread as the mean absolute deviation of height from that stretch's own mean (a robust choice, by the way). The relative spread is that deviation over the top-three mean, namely 0.0538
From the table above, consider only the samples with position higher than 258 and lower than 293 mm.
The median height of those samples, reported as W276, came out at 239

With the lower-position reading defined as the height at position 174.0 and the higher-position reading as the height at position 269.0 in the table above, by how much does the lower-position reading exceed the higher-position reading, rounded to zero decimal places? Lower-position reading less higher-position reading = 7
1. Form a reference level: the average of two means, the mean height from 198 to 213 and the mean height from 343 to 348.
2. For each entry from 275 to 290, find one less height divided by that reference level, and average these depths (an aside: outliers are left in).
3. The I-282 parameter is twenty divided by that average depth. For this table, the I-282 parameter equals -228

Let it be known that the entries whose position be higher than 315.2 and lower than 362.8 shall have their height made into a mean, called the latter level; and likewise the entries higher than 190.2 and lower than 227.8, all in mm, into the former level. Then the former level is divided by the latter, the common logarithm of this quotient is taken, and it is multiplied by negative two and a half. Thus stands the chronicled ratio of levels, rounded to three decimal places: -0.035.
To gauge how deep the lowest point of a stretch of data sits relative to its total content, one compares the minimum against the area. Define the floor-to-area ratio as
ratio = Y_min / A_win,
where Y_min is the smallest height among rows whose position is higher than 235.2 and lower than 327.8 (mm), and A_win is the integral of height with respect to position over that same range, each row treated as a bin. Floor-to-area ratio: 0.009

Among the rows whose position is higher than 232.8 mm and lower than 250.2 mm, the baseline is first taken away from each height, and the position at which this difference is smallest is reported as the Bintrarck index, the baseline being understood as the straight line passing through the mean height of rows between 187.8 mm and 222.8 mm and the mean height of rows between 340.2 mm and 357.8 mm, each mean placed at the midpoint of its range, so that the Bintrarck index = 239.0 mm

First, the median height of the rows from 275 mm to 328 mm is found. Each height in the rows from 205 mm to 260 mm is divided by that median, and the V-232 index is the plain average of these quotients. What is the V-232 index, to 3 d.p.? 0.977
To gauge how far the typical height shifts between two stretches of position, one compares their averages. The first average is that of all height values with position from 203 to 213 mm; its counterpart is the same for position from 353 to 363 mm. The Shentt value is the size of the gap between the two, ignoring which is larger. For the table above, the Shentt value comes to 13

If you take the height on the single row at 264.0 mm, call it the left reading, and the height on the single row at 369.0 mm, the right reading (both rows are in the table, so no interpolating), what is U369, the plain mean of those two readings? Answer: 214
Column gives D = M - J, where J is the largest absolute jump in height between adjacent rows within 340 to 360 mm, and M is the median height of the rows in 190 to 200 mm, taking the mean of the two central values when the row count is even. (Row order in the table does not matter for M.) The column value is 221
